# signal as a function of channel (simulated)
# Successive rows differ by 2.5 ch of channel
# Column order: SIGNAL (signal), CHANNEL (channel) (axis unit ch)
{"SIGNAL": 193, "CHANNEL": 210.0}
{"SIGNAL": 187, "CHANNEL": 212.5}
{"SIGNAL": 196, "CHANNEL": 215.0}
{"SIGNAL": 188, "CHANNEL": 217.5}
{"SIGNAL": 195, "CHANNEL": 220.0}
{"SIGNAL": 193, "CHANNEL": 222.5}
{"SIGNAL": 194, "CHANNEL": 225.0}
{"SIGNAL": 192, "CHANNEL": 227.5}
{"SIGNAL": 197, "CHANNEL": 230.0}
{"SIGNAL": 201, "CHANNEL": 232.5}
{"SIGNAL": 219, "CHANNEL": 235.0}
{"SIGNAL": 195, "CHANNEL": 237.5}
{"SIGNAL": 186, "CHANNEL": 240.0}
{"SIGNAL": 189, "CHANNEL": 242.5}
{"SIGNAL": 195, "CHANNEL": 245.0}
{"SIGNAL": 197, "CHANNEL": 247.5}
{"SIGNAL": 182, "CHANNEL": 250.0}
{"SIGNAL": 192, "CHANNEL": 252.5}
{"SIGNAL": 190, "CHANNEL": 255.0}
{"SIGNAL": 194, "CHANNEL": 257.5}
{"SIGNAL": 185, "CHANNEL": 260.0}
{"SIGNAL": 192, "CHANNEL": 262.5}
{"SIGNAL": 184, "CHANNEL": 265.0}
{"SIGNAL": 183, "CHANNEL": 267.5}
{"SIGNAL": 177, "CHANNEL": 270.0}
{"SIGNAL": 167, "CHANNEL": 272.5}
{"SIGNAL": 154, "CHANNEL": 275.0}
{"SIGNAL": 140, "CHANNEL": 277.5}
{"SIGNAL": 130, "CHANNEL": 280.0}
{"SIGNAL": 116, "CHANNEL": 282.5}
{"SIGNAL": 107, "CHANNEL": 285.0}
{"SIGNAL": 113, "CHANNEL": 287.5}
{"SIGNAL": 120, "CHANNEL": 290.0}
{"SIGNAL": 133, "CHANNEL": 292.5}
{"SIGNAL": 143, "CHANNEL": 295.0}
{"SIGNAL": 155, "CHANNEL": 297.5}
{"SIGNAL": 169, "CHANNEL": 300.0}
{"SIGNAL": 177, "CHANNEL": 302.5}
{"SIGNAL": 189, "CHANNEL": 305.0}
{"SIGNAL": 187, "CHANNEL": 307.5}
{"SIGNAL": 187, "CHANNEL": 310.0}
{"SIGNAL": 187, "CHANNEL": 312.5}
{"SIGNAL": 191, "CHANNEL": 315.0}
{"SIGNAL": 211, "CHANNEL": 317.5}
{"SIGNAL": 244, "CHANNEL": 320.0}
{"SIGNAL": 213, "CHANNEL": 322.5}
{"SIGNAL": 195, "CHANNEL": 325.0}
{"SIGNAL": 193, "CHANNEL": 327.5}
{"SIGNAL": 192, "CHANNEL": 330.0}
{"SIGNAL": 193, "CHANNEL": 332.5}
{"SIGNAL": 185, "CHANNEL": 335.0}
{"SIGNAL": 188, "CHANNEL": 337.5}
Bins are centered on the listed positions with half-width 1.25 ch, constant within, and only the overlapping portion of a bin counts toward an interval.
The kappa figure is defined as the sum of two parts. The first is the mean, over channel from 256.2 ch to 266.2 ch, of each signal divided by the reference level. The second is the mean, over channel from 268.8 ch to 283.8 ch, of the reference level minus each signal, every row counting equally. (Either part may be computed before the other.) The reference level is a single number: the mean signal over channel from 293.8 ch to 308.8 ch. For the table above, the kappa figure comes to 24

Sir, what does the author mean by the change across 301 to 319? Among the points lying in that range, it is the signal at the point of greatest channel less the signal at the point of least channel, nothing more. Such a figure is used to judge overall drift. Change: 34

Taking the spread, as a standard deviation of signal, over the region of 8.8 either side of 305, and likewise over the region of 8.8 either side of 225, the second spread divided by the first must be 0.32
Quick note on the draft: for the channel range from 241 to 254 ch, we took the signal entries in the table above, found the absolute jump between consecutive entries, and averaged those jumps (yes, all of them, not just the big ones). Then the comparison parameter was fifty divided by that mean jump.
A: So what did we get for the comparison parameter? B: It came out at 6.1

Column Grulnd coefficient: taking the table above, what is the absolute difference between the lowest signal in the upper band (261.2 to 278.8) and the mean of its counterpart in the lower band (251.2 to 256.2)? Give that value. 51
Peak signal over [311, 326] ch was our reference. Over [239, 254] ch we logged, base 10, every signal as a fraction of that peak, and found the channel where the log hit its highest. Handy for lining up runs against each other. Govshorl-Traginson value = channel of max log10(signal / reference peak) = 247.5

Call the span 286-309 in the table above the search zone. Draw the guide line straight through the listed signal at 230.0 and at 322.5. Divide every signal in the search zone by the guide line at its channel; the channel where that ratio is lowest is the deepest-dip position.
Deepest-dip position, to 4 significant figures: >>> 287.5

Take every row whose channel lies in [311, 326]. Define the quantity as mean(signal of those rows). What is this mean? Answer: 207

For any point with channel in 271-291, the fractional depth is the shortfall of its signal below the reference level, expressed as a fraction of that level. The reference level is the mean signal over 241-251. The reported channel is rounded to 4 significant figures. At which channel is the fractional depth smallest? 272.5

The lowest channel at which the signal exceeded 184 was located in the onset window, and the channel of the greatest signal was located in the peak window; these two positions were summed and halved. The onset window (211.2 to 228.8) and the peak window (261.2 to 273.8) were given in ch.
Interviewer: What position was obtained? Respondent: 237.5 ch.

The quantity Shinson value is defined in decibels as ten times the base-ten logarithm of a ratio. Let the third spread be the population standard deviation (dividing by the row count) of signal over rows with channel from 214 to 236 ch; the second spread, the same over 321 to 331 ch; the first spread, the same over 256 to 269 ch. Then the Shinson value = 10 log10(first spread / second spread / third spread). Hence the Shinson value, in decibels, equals -12.1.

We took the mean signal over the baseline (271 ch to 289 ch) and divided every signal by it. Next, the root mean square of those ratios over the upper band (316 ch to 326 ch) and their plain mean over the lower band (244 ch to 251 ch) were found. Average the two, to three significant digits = 1.54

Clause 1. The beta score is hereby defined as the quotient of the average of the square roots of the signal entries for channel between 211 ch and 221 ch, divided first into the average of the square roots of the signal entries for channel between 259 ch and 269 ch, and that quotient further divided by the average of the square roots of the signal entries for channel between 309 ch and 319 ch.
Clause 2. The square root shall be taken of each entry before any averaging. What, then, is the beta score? 0.071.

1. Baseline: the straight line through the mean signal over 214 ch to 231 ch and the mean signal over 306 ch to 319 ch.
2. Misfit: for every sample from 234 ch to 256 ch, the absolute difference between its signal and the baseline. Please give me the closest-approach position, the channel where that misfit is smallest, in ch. 252.5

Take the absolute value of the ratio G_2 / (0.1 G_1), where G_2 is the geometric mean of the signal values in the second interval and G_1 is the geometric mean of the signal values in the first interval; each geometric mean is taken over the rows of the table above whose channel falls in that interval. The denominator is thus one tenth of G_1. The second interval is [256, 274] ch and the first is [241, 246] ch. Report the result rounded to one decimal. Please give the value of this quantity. 9.5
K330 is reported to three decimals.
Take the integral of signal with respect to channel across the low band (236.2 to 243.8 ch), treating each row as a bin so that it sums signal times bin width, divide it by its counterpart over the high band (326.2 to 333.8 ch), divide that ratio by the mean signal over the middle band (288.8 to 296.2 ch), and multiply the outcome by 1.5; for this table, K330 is 0.011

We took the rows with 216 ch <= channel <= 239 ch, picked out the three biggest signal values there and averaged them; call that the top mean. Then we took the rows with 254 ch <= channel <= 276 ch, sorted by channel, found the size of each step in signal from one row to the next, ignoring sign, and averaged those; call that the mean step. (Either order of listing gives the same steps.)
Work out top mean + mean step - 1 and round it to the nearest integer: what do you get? 212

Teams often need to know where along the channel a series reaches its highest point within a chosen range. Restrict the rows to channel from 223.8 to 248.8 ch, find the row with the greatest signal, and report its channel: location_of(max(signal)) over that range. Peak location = 235.0 ch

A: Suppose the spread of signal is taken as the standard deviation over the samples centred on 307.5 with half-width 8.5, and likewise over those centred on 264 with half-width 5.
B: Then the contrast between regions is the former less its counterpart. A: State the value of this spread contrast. 4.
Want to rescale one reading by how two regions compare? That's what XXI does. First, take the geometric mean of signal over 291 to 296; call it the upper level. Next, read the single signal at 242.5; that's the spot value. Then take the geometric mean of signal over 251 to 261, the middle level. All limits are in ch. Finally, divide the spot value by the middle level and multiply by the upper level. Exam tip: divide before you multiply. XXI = 137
